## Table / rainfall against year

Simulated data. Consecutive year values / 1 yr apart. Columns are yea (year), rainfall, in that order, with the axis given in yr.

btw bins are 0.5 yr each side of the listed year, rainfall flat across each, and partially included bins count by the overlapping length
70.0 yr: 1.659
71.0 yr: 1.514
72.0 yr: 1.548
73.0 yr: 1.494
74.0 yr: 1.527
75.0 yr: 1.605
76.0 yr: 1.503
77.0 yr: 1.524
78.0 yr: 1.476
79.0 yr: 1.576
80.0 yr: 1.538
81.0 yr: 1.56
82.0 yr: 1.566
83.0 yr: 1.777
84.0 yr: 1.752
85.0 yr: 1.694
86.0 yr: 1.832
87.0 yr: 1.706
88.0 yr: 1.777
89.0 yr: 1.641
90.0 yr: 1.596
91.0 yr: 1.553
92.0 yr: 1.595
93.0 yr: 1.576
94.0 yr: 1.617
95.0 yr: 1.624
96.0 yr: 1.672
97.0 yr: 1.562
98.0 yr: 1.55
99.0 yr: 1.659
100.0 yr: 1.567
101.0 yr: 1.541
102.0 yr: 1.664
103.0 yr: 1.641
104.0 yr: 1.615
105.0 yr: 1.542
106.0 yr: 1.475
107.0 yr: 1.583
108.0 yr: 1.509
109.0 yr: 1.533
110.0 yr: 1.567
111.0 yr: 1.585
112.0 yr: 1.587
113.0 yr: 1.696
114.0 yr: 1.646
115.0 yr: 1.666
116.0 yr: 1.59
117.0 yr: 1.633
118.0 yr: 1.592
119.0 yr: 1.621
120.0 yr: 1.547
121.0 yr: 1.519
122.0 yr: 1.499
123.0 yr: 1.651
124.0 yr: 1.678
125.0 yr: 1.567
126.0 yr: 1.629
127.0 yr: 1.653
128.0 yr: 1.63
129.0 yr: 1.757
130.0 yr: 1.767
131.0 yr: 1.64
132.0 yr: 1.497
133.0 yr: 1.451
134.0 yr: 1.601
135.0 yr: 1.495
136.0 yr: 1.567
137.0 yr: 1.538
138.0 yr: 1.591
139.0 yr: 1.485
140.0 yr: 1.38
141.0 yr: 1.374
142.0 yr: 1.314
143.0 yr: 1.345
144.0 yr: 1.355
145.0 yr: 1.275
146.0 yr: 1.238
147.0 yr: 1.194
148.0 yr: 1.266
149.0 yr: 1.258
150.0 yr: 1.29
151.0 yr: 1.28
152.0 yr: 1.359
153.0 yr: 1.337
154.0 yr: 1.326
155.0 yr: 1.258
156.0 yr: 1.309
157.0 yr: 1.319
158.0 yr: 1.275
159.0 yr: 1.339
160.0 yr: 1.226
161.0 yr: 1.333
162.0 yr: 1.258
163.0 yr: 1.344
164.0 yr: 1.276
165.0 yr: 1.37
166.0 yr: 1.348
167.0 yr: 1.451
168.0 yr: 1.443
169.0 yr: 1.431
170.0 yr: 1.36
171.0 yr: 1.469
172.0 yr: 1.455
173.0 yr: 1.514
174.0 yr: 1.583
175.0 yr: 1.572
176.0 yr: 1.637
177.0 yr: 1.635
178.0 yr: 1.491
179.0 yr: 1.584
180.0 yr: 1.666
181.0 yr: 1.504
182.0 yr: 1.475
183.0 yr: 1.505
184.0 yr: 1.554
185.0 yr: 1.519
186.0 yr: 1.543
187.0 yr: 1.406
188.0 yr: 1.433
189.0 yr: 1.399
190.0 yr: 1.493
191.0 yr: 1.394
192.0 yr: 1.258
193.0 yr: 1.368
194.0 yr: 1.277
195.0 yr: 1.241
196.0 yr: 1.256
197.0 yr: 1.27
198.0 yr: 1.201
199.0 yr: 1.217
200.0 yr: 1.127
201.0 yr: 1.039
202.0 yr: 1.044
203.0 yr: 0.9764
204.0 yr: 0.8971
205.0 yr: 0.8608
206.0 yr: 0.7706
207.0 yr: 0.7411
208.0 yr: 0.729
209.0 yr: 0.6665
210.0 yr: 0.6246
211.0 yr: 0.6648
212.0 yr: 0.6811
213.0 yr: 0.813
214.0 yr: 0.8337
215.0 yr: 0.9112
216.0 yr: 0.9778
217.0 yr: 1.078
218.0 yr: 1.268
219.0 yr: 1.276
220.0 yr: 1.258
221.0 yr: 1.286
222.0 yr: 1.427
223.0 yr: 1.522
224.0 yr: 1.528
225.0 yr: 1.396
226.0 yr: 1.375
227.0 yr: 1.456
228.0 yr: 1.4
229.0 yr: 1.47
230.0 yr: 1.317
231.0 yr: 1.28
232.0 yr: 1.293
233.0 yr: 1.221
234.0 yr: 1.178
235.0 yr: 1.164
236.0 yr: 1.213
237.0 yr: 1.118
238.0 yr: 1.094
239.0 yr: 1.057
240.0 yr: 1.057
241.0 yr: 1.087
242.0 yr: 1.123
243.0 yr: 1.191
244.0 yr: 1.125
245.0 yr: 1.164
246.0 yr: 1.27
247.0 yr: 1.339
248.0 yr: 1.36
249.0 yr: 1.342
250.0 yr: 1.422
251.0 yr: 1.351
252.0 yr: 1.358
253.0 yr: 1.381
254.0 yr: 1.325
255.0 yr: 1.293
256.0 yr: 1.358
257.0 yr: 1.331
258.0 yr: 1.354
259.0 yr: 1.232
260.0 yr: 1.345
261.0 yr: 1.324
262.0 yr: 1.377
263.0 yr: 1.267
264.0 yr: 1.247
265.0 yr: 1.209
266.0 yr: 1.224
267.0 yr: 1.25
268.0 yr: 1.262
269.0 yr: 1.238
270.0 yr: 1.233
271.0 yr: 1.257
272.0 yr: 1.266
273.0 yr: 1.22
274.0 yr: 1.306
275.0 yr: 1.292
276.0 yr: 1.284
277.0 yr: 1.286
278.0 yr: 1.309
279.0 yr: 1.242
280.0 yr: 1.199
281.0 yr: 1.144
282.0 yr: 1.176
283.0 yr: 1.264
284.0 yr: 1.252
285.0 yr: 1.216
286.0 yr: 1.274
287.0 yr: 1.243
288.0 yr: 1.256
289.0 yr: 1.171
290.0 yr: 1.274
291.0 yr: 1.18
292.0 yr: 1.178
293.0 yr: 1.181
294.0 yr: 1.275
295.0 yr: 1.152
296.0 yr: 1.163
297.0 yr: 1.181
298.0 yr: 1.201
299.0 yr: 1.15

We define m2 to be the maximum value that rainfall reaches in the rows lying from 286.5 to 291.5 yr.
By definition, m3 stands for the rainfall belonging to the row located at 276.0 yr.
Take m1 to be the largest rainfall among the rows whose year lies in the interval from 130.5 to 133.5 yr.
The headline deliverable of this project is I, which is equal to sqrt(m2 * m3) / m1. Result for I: 0.78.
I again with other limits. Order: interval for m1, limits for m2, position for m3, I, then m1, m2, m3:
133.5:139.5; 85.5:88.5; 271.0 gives 0.95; 1.601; 1.832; 1.257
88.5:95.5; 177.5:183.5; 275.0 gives 0.89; 1.641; 1.666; 1.292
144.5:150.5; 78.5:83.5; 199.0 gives 1.14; 1.29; 1.777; 1.217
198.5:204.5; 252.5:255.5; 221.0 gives 1.10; 1.217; 1.381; 1.286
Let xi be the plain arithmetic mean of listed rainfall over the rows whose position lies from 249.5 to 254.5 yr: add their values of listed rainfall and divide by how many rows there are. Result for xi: 1.37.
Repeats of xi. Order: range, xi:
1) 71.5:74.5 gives 1.52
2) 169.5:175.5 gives 1.49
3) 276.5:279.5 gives 1.28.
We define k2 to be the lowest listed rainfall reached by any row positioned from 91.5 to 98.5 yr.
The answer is 1.55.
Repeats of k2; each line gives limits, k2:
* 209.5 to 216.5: 0.6246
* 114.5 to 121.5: 1.519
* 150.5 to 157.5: 1.258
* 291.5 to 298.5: 1.152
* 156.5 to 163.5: 1.226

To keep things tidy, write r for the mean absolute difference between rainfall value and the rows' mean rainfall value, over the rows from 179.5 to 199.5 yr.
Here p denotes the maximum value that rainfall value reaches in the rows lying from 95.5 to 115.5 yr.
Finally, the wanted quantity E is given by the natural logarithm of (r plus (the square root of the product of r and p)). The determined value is -0.6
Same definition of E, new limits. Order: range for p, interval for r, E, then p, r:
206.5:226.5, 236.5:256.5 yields -0.6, 1.528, 0.12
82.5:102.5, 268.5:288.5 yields -1.3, 1.832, 0.03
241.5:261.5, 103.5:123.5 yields -1.2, 1.422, 0.05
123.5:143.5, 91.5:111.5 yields -1.2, 1.767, 0.04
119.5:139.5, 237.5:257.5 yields -0.6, 1.767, 0.11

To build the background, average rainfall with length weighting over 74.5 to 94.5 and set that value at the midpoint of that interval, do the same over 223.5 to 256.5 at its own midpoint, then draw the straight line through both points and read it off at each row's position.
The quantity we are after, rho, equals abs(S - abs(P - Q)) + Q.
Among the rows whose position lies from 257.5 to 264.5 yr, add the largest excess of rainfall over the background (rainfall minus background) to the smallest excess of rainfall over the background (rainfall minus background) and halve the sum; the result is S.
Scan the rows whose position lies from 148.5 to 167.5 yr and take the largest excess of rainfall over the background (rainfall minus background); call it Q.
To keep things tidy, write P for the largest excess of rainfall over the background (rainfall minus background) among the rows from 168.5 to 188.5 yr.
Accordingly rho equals 0.18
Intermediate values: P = 0.26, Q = 0.01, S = 0.074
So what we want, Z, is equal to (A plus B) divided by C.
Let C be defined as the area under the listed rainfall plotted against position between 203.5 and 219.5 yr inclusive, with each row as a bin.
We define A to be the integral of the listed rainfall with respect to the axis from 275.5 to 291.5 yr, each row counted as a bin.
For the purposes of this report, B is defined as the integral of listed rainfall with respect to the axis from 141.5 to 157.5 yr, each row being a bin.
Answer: 2.94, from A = 19.77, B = 20.7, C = 14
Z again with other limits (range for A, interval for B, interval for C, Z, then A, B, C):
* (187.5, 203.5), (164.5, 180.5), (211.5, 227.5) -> 2.31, 19.99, 24.0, 19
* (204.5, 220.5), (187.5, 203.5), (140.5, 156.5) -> 1.64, 14.15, 20.0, 21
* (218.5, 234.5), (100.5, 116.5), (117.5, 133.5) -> 1.83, 21.68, 25.4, 26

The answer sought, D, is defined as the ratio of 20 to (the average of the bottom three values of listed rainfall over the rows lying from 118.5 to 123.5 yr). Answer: 13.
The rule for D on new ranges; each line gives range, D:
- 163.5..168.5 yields 15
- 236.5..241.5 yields 19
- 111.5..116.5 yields 12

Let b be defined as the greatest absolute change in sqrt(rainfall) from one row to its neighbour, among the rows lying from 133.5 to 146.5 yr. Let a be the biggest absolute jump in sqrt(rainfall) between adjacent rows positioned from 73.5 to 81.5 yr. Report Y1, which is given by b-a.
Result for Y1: 0.00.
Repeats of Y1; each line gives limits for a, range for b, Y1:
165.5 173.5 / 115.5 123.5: 0.01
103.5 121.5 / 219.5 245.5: 0.02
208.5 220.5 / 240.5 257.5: -0.04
